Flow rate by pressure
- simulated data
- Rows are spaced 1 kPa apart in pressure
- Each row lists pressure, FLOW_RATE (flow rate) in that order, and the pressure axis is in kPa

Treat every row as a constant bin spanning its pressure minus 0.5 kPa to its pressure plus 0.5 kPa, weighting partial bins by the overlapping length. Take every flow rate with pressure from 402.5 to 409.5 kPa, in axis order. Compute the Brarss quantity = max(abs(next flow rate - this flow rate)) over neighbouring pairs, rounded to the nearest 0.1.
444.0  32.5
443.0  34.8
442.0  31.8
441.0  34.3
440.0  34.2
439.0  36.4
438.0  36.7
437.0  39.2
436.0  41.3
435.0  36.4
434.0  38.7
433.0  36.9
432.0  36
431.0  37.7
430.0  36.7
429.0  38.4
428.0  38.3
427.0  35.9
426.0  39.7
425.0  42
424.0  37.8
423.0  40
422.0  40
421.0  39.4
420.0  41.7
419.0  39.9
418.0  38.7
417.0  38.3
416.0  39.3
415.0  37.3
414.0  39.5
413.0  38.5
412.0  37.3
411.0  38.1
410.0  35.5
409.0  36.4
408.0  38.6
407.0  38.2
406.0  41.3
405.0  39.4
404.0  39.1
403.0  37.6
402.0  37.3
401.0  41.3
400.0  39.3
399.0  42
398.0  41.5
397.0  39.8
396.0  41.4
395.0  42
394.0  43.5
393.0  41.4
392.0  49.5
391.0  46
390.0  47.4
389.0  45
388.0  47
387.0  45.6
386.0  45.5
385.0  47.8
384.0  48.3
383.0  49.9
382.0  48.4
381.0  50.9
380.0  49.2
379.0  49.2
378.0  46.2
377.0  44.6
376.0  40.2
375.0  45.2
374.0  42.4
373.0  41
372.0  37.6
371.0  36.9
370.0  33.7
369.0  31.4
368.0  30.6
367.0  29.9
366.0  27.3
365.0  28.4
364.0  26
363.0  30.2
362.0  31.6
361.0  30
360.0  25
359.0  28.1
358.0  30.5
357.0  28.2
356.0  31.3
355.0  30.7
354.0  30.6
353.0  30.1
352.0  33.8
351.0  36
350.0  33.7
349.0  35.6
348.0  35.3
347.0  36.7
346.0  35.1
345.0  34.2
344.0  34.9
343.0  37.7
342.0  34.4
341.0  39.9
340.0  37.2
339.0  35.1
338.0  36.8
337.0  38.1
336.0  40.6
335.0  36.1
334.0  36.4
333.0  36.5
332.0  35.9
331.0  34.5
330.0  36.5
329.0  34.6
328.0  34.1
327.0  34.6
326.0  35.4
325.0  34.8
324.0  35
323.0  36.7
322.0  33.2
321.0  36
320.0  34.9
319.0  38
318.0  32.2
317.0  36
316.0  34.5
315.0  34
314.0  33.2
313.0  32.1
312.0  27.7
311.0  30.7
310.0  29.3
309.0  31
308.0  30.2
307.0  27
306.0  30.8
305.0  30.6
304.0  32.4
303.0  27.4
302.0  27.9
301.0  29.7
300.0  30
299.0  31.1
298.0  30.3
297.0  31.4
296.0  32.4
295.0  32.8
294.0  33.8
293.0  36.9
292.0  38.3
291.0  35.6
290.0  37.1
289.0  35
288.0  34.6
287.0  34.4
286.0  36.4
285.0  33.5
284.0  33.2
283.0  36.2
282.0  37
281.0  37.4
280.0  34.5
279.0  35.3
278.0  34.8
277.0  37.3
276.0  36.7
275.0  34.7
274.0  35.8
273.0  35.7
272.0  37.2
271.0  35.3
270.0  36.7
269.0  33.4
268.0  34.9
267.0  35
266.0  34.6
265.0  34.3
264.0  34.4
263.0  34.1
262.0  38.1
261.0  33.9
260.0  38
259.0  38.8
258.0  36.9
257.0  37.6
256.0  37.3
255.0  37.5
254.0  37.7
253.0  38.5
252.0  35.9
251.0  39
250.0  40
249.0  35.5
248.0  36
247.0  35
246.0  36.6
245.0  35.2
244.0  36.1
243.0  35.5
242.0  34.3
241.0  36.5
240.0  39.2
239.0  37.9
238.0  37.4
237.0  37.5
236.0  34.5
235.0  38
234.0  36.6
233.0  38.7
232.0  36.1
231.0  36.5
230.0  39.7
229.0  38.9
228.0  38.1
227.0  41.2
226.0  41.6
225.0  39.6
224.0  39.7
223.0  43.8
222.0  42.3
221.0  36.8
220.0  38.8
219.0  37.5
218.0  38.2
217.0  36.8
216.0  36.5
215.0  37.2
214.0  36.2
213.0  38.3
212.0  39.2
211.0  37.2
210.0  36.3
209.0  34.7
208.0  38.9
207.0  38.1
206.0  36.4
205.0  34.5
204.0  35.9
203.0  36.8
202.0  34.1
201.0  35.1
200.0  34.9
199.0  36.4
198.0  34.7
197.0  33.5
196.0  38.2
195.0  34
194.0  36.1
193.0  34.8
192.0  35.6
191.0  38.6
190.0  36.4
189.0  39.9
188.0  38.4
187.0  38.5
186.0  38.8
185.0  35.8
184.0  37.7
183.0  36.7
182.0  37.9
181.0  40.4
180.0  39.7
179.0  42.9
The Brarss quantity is 3.1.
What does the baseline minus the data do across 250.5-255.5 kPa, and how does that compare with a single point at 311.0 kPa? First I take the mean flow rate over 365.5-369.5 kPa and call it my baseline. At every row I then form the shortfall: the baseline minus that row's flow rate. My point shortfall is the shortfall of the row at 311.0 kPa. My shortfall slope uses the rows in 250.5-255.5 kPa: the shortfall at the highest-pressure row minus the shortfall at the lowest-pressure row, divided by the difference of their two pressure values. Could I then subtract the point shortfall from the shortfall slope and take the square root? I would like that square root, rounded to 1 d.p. 1.1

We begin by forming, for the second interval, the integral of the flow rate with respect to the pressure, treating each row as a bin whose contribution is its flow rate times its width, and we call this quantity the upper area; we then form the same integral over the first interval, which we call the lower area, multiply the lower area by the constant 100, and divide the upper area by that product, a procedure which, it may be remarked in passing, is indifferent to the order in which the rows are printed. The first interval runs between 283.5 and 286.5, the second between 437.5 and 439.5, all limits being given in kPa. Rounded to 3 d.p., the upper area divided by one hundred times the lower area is 0.007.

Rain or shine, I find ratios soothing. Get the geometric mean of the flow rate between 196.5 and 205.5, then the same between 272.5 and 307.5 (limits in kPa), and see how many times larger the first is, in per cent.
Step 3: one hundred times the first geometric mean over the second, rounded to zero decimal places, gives 105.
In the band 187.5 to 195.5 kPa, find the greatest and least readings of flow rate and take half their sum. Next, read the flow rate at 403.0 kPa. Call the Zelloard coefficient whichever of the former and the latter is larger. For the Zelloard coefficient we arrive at 37.6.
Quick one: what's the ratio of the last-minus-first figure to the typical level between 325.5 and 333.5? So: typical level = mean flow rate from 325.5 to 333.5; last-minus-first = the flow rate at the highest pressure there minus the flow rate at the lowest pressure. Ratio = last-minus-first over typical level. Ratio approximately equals 0.03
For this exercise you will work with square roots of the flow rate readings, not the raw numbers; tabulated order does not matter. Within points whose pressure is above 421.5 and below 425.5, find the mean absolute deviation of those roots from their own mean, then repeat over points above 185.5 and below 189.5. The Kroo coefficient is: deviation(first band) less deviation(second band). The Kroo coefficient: 0.046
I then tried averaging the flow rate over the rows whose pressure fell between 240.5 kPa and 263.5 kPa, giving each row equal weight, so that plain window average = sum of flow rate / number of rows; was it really 36.7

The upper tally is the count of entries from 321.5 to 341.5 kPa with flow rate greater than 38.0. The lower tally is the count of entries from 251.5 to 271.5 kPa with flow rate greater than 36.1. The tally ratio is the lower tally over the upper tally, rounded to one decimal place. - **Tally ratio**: 3.3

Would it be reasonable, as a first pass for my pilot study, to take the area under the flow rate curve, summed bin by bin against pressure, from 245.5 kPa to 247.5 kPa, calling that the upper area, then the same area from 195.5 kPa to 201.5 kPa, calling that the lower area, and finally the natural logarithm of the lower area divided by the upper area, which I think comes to 1.1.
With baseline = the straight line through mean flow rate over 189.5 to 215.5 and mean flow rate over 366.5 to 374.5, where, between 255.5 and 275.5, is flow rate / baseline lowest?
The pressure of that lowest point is 269.0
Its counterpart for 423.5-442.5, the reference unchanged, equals 442.0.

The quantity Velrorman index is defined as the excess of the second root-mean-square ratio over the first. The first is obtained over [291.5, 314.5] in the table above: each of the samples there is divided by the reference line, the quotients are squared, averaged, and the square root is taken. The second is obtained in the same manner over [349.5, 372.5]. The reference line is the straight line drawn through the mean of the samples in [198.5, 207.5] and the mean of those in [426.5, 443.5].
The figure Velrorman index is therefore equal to -0.01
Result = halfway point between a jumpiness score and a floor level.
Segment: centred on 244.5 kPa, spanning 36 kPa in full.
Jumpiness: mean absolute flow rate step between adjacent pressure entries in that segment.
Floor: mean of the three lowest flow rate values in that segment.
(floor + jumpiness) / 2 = 18.0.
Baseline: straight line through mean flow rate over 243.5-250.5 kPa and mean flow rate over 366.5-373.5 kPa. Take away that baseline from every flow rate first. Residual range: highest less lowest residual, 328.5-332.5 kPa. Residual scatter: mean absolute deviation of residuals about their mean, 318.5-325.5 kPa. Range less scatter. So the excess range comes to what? 1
